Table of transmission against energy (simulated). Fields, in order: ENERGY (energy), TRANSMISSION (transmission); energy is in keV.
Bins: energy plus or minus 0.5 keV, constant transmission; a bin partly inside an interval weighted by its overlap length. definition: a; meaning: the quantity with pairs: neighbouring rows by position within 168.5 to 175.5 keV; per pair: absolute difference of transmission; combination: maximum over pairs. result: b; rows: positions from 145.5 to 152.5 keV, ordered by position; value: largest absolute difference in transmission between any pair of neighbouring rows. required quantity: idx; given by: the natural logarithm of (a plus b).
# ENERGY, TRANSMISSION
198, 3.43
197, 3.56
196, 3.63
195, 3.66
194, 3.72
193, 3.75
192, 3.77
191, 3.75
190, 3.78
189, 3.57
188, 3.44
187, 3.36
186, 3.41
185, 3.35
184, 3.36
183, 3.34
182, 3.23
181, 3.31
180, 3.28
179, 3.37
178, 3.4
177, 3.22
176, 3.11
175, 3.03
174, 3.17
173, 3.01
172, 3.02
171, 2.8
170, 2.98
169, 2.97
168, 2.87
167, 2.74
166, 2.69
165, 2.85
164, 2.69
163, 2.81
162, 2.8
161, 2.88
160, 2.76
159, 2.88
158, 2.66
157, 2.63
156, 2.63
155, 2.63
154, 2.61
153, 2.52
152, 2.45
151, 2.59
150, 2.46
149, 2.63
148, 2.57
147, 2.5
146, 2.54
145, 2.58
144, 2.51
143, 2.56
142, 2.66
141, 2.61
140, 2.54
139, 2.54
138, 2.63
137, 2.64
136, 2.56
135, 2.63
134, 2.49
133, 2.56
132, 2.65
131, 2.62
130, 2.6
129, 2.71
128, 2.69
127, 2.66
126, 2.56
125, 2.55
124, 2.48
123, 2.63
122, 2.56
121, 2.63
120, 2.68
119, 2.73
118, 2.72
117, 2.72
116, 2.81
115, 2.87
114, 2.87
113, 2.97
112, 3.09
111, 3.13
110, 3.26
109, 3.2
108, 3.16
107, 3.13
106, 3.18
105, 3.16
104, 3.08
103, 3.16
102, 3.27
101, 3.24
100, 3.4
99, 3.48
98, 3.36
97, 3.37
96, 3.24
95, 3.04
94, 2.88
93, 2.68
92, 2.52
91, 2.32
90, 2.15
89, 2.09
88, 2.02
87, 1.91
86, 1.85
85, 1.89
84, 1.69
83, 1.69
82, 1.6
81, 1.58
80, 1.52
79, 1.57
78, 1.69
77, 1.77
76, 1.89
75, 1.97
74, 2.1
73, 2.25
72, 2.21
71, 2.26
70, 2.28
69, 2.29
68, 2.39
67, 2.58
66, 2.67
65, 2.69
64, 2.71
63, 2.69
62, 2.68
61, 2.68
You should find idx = -0.94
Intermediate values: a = 0.22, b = 0.170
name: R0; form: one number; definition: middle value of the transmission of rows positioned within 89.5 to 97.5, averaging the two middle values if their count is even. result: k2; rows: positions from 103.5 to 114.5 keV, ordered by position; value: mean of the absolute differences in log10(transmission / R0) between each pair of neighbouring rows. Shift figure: 0.009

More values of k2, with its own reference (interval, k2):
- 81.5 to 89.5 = 0.019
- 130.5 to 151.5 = 0.012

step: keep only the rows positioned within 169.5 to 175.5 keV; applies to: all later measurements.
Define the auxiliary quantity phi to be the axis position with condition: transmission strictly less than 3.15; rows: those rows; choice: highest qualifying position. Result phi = 175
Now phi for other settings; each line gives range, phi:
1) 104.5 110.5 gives 107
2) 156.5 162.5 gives 162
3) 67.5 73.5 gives 73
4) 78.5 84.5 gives 84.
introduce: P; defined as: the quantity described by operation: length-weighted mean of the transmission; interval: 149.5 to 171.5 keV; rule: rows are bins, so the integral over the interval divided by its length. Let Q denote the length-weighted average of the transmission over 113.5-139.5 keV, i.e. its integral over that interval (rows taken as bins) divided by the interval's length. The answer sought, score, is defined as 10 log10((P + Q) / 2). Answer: 4.29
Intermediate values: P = 2.7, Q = 2.65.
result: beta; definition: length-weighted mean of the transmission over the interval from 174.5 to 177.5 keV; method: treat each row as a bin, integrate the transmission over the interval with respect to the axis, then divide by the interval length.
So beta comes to 3.1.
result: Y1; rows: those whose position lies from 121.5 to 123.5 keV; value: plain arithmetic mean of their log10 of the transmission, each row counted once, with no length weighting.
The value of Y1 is 0.41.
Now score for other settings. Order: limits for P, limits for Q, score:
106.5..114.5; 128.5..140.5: 4.55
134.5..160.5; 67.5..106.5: 3.99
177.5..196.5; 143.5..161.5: 4.85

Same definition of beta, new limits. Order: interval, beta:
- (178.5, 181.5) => 3.3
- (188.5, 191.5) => 3.7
